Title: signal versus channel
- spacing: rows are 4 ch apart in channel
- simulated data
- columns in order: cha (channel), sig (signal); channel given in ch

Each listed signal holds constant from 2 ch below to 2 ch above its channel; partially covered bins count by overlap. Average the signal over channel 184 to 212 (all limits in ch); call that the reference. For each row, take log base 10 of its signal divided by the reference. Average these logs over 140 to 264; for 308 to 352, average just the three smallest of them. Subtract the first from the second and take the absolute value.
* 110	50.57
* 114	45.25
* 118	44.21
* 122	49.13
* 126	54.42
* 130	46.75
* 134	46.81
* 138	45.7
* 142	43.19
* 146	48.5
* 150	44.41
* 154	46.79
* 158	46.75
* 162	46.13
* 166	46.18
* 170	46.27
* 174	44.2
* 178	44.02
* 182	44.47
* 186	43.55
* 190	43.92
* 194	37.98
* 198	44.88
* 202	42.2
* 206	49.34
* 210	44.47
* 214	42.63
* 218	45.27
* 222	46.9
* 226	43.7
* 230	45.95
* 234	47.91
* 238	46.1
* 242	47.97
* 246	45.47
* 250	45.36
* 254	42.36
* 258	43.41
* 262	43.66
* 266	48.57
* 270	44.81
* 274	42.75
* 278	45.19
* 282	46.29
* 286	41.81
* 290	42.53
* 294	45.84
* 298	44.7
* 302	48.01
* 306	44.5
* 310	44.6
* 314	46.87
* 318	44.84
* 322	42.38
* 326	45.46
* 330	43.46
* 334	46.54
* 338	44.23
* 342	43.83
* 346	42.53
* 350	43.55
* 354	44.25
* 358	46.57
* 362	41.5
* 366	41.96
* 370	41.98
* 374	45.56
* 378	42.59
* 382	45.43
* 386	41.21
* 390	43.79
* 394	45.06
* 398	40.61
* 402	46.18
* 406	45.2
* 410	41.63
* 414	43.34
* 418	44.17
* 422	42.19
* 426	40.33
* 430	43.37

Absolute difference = 0.021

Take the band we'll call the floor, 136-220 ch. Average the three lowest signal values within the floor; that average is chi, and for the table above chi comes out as 40.9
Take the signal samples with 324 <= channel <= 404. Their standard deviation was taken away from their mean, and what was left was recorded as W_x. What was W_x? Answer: 42.0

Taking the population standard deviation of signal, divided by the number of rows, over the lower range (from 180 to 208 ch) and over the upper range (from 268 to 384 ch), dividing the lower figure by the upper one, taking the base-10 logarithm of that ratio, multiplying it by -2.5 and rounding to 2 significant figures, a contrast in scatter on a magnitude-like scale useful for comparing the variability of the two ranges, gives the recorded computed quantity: -0.66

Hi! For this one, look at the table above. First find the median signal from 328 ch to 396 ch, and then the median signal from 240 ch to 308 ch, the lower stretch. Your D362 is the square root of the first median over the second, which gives 0.989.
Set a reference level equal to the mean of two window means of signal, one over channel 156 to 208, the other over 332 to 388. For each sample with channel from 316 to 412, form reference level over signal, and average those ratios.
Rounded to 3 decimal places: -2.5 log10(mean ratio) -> -0.011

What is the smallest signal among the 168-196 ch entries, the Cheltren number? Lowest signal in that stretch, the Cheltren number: 37.98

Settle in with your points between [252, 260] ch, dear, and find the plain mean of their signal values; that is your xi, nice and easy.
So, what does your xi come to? 42.9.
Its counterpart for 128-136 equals 46.8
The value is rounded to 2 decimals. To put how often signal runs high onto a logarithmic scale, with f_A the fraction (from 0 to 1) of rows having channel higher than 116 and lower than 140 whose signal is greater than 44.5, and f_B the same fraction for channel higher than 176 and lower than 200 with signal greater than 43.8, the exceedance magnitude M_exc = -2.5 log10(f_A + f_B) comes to -0.44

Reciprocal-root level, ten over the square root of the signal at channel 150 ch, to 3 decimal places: 1.501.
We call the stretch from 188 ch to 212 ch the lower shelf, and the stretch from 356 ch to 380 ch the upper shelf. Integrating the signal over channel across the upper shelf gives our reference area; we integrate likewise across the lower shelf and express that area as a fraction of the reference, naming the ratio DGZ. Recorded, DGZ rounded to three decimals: 1.010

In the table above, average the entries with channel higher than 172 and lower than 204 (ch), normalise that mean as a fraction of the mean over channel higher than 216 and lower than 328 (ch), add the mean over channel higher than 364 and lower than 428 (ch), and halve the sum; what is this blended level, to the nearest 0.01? 22.08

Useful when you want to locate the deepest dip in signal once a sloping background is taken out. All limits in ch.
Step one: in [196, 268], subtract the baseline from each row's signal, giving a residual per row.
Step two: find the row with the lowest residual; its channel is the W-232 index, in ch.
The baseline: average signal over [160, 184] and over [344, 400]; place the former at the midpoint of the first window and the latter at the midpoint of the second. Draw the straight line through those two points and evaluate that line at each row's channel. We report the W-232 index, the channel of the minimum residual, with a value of 202 ch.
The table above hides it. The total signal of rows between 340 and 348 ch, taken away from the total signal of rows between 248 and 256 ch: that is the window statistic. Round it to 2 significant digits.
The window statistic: 1.4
